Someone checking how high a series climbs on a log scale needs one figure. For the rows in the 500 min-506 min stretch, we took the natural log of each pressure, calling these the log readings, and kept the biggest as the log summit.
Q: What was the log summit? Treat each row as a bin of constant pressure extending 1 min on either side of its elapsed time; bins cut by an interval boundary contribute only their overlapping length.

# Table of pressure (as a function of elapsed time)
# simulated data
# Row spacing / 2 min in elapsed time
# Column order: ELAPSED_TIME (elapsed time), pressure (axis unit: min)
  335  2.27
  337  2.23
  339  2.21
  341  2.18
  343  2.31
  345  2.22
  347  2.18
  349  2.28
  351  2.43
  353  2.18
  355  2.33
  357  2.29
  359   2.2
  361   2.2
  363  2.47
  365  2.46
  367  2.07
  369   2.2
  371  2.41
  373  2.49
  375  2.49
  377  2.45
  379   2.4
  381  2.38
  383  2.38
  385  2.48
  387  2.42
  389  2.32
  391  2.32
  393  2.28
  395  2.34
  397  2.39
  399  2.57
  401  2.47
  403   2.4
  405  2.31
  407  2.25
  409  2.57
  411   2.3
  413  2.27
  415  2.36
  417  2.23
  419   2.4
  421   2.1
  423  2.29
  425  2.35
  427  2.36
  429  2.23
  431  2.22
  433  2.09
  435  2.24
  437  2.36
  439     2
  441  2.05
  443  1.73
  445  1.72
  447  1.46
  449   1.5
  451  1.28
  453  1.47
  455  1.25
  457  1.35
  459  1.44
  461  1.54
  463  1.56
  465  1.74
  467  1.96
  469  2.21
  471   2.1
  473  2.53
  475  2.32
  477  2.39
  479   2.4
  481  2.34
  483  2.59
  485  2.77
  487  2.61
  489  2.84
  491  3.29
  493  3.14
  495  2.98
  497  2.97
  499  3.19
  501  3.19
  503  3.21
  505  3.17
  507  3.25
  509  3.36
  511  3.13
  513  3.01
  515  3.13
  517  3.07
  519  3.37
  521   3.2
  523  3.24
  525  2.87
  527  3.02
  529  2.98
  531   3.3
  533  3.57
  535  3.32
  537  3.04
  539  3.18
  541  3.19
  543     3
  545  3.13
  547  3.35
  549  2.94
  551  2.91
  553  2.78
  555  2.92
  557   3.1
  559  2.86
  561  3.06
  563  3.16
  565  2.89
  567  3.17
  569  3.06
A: 1.17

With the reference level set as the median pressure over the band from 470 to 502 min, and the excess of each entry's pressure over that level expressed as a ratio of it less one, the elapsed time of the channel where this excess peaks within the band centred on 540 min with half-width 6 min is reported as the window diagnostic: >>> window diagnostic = 535 min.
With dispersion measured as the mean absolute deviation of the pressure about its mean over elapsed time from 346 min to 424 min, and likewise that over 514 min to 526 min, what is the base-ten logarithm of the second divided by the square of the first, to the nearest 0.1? 1.1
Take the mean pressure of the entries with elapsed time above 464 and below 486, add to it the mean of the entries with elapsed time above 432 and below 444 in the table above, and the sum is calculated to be 4.38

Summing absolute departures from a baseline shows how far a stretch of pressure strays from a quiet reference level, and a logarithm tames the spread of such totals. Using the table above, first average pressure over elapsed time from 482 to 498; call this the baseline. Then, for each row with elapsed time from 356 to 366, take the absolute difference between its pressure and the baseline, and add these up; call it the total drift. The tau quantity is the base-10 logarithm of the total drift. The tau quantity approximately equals 0.46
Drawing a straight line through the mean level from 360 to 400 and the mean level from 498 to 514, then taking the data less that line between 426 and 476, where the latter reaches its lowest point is 455 min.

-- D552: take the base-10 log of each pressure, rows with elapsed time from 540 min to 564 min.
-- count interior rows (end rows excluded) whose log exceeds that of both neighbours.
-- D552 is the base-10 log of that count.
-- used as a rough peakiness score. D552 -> 0.3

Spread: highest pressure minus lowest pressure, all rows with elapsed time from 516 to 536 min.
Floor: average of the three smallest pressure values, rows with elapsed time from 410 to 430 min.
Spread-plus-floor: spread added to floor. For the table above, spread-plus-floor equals 2.9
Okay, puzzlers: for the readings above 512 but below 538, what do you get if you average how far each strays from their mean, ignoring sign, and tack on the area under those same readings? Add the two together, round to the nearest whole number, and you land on 82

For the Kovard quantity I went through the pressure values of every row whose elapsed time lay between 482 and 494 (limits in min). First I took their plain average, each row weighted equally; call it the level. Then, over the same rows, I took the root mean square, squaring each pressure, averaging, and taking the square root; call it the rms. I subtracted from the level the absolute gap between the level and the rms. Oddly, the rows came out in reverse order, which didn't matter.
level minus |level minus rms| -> 2.9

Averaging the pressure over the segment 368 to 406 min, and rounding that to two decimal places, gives 2.39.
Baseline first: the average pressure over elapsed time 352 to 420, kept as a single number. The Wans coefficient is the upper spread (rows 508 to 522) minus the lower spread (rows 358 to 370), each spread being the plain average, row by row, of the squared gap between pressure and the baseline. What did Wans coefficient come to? 0.67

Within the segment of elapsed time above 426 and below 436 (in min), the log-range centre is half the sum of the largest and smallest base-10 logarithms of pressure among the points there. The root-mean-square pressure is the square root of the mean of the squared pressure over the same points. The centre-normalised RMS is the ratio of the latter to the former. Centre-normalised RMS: 6.43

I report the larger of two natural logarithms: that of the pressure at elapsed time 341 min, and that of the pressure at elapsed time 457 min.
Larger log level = 0.78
